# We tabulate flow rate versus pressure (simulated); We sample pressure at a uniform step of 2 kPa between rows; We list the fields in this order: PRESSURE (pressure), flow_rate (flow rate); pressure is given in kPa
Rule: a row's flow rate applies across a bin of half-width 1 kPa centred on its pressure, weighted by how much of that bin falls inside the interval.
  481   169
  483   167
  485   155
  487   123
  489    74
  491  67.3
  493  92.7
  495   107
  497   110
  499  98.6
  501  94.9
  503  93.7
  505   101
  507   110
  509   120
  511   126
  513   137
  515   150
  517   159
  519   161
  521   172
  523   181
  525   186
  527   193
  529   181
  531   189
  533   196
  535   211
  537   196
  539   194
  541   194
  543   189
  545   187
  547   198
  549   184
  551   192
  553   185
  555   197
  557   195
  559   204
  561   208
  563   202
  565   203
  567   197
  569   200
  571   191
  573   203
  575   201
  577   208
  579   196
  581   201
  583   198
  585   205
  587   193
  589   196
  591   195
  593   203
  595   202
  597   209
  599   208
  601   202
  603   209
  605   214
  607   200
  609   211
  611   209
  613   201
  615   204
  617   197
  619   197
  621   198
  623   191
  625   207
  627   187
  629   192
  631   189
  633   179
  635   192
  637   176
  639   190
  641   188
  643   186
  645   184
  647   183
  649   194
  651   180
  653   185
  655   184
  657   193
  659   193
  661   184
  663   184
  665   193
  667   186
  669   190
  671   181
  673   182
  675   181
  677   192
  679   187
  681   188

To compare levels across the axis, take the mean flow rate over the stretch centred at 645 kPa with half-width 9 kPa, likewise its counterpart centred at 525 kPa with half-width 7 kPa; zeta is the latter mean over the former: 0.97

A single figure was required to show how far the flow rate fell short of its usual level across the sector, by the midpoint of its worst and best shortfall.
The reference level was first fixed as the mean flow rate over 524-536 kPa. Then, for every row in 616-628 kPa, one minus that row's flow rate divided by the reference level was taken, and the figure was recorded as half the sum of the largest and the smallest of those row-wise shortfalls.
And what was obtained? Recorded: -0.022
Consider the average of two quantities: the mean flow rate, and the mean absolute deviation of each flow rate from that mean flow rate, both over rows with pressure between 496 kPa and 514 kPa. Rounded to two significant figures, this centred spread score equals 61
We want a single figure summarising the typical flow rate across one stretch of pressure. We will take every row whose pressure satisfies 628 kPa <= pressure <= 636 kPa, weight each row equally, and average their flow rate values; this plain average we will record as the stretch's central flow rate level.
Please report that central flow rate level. 188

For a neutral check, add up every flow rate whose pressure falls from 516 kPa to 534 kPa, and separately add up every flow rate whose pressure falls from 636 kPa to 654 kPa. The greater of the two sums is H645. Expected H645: 1666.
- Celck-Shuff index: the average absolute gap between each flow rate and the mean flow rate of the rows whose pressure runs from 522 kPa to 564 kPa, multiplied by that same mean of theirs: 1240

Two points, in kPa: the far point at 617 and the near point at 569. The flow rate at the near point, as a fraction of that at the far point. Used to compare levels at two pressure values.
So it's 1.02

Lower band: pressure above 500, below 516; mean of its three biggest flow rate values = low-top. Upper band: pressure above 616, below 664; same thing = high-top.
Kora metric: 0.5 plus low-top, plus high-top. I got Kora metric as 339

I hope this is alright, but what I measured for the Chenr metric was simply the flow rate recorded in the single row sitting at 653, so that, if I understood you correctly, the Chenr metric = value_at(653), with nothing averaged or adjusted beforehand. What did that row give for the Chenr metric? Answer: 185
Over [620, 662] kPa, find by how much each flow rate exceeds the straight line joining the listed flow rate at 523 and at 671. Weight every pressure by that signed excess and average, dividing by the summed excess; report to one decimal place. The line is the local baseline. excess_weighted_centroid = 637.1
